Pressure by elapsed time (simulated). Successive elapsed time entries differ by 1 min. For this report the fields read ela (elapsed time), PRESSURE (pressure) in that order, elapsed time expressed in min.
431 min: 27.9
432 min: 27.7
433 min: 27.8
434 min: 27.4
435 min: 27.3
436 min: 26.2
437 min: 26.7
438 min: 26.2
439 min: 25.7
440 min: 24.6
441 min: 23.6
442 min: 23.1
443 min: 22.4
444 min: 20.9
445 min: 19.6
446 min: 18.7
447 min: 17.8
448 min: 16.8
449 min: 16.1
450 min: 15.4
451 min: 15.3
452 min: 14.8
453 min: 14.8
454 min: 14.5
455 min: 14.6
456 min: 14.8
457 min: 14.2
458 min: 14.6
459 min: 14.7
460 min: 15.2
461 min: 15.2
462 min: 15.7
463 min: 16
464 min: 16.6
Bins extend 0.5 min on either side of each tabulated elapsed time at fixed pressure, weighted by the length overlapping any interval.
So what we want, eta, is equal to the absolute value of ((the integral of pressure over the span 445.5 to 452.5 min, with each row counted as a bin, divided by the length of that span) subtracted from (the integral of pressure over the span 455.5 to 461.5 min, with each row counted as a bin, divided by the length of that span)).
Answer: 1.6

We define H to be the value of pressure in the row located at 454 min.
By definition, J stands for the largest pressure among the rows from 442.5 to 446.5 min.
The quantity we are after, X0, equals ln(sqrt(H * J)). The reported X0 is 2.89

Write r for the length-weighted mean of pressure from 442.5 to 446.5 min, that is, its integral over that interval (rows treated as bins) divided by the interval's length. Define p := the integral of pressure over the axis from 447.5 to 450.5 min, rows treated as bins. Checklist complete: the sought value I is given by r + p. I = 69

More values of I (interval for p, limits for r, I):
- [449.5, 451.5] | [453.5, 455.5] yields 45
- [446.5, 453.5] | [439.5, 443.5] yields 134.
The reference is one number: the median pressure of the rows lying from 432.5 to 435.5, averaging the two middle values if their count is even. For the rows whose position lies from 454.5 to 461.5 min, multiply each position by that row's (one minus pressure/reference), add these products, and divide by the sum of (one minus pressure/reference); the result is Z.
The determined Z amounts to 458.0 min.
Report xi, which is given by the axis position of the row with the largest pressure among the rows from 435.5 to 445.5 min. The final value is 437 min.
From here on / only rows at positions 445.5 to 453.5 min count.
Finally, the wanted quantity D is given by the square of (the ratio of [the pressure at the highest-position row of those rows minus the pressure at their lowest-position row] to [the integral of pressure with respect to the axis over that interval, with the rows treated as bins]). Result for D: 0.0009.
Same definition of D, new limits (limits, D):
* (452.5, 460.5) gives 0.0000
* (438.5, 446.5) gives 0.0015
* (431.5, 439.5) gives 0.0001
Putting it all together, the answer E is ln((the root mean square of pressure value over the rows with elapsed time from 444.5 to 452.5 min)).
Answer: 2.8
